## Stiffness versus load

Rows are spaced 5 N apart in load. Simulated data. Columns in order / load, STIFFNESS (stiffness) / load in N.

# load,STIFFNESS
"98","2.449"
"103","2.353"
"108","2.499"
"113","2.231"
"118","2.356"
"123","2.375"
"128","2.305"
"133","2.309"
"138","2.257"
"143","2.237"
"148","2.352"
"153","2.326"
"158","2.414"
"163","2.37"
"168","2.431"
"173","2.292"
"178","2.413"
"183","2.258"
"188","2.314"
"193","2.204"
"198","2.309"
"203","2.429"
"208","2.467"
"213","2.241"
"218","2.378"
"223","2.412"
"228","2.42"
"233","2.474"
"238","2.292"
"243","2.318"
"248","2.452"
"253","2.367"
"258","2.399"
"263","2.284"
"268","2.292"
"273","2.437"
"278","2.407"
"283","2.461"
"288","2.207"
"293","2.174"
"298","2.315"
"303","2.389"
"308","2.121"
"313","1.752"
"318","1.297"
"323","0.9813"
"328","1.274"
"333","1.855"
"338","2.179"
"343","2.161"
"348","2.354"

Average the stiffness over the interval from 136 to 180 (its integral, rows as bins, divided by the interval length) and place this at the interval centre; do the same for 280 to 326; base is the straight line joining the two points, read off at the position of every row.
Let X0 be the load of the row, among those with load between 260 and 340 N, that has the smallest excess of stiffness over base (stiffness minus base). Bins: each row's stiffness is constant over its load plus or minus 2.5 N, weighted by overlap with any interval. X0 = 323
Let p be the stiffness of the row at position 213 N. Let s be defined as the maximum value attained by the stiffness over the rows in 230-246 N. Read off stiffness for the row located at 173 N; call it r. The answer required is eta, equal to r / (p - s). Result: -10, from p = 2.241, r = 2.292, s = 2.474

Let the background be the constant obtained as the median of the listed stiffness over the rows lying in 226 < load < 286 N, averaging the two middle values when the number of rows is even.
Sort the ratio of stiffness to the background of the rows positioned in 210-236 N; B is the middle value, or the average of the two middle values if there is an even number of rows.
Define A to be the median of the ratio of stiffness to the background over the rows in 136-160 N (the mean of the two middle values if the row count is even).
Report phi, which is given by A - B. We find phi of -0.04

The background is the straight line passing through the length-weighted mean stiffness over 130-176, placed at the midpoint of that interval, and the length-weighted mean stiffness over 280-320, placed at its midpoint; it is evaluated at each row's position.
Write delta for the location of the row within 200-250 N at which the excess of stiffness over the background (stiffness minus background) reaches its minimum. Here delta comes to 213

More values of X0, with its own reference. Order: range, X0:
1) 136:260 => 143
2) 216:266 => 238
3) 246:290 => 288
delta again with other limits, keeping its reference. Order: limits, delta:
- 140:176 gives 143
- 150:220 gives 193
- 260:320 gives 318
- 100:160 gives 113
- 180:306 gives 193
